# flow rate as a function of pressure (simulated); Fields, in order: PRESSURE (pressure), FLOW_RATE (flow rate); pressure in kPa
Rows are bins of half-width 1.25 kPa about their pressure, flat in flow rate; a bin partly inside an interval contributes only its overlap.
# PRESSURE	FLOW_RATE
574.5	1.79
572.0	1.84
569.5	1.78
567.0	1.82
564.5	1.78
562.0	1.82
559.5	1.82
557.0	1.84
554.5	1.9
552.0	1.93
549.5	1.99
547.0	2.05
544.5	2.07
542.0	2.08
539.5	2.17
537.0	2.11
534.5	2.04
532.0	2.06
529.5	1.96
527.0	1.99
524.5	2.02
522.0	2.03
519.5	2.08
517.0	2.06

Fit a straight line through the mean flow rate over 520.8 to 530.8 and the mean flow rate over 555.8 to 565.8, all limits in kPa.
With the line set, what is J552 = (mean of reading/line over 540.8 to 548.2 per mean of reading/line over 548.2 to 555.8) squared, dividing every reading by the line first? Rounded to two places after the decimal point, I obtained 1.09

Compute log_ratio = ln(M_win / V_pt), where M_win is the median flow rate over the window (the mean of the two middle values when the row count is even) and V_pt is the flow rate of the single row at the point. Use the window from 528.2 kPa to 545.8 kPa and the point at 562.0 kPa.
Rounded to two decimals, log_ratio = 0.13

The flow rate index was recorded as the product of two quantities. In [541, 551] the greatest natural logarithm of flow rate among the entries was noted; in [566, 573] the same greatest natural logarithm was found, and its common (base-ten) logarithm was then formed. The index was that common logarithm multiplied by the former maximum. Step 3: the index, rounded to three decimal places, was -0.157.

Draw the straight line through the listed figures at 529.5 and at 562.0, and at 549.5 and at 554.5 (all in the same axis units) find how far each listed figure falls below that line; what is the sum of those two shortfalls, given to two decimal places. -0.16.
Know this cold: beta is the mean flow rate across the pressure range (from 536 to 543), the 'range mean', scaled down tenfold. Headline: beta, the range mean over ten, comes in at 0.212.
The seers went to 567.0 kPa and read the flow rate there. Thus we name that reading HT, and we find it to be 1.82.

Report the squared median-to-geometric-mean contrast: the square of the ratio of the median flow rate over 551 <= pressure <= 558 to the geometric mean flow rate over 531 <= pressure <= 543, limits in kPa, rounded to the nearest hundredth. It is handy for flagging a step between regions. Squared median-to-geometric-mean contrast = 0.83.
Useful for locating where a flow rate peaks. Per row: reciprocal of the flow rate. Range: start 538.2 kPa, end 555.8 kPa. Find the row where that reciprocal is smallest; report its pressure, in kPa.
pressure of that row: 539.5 kPa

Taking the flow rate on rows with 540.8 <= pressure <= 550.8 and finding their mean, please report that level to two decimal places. 2.05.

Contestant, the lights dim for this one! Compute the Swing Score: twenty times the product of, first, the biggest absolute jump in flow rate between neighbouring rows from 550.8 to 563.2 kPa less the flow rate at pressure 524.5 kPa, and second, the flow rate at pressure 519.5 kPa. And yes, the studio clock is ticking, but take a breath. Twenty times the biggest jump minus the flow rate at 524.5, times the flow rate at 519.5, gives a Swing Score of -81.5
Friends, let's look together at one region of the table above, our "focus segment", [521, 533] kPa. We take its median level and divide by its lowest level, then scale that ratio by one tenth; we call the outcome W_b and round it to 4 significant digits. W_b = 0.1031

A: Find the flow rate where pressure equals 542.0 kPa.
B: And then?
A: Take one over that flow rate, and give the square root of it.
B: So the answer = 0.69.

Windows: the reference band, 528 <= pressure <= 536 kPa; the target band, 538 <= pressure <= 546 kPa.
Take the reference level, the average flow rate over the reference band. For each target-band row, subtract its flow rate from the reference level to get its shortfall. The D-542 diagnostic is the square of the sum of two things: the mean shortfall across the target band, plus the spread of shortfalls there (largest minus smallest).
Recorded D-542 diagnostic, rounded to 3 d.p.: 0.000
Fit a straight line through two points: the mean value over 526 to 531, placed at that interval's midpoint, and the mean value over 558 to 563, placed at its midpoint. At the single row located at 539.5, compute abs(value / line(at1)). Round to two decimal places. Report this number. 1.13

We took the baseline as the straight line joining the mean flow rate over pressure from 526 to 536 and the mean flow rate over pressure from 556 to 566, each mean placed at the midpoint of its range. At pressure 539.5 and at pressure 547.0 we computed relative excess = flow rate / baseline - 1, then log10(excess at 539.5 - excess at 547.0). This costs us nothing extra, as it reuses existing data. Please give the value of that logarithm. -1.47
